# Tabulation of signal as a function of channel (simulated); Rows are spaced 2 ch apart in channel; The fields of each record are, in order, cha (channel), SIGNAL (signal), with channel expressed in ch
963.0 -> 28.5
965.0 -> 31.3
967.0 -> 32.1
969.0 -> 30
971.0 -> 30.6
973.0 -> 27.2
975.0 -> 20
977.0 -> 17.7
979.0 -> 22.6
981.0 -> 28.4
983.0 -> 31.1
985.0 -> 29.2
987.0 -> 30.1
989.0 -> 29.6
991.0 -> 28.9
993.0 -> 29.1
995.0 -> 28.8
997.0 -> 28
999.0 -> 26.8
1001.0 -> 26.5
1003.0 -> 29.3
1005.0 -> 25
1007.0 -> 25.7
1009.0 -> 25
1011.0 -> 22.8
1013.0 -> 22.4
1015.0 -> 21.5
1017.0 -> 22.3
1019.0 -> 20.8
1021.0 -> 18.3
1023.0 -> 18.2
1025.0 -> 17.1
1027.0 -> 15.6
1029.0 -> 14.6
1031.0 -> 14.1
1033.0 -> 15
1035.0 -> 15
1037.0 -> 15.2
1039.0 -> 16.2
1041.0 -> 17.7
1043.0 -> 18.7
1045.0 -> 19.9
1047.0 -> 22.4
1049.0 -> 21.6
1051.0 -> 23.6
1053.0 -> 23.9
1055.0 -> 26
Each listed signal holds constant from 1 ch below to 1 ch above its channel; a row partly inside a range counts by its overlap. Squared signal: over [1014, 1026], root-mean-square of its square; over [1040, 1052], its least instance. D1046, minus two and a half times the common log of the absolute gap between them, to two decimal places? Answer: -4.83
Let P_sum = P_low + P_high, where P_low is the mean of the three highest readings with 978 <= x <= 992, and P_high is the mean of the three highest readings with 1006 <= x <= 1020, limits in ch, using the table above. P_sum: 55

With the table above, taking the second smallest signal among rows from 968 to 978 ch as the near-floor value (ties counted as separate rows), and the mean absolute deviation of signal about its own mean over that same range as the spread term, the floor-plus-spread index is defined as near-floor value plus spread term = 25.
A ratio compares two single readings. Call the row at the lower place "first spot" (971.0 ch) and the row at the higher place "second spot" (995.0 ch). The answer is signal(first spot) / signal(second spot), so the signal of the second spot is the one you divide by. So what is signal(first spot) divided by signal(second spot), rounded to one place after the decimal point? 1.1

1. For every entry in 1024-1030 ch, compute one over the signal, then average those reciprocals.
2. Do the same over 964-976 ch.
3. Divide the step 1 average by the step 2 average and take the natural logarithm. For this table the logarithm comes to 0.57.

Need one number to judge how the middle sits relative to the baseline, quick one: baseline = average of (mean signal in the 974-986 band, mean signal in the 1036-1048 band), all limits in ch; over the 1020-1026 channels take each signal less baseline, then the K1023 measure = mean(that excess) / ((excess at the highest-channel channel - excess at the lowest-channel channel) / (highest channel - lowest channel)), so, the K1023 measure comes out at 12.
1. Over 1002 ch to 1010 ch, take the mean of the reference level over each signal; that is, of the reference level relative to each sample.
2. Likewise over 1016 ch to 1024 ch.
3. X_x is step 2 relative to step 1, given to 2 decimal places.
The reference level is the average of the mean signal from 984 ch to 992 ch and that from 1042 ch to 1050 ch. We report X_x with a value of 1.32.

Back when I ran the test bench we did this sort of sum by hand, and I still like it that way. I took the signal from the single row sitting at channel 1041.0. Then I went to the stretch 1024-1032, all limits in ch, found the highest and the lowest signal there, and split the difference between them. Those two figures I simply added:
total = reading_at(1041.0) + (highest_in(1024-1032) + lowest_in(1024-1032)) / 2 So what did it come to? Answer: 33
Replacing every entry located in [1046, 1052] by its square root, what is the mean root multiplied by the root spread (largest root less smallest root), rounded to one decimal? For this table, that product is 1.0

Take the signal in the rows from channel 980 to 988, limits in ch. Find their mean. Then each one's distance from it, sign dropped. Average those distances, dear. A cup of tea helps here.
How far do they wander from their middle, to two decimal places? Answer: 0.90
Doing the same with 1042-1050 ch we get 1.35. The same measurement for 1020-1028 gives 0.95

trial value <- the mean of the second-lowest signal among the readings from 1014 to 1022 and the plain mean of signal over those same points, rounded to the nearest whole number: 21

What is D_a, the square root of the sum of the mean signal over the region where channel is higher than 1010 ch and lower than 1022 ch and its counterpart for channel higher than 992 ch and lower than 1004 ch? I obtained 7.0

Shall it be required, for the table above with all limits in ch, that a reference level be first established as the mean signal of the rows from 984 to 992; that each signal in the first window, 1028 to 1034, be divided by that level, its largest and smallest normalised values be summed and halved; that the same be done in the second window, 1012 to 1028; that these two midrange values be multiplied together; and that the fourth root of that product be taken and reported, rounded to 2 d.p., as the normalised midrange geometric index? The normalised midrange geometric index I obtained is 0.75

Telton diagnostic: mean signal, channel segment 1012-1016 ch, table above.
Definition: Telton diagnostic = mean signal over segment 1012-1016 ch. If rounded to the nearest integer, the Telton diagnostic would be 22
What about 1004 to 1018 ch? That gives 24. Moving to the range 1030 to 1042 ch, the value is 16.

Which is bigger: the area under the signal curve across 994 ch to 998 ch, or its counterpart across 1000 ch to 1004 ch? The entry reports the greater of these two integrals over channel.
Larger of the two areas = 114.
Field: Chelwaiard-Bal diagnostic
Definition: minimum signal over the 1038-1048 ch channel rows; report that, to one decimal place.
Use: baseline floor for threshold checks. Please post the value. 16.2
